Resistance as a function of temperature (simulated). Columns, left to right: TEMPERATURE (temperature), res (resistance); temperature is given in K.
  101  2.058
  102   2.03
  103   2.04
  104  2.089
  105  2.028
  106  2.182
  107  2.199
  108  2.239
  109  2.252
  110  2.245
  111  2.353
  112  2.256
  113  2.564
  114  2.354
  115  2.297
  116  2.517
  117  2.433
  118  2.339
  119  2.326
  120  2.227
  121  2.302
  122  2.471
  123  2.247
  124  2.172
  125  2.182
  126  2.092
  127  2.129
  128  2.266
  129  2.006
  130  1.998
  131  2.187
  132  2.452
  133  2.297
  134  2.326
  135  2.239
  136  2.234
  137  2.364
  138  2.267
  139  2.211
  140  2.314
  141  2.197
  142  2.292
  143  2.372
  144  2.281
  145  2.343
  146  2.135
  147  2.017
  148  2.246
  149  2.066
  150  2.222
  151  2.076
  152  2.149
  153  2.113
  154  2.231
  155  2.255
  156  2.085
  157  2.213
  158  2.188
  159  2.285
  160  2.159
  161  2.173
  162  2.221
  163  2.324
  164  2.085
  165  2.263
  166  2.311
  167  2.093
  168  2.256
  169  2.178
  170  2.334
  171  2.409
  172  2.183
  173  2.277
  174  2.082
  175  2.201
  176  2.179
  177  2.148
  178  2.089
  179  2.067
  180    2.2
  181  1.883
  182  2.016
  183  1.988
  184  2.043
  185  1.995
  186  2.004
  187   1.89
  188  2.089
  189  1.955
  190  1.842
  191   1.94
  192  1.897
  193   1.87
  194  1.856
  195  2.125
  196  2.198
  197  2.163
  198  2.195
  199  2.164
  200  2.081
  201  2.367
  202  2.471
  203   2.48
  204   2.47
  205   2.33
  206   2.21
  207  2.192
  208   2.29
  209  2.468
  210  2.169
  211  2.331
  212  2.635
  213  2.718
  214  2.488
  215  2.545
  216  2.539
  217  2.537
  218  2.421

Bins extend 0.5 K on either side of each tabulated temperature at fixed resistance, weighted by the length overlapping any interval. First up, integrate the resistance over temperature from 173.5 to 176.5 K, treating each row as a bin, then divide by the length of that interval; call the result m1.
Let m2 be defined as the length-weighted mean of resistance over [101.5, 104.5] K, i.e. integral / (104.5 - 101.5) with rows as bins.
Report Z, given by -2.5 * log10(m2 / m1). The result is 0.052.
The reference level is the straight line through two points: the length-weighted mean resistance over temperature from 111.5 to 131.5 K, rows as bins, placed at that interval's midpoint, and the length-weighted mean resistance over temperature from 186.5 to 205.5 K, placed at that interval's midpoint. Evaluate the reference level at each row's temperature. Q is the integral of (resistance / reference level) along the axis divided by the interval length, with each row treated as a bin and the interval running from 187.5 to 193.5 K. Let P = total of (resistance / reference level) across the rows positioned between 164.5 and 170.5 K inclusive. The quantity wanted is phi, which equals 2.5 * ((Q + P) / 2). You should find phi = 8.8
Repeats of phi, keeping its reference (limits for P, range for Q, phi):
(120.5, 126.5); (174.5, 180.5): 8.7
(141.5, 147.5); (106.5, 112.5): 8.8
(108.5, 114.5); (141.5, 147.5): 8.9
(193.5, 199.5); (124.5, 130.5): 8.6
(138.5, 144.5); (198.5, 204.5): 9.0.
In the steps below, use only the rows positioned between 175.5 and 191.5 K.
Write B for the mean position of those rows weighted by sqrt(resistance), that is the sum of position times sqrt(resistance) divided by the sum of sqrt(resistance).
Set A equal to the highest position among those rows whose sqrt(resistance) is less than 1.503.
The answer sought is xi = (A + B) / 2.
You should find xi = 187.2 K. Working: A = 191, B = 183.4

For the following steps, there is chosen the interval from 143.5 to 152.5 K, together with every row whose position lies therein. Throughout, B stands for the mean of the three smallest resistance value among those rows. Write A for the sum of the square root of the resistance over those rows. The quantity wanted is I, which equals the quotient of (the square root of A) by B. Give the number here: 1.77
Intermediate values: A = 13.3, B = 2.05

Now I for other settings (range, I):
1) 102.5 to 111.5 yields 1.78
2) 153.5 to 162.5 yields 1.71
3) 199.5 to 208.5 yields 1.71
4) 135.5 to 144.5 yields 1.67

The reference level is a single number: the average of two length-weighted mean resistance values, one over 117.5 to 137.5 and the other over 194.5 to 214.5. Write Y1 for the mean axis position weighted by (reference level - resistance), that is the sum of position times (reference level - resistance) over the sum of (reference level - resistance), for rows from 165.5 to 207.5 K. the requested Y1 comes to 185.4 K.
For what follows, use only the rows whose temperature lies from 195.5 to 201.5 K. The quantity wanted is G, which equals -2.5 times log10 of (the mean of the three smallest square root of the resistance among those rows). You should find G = -0.41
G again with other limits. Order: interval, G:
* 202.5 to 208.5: -0.44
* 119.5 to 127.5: -0.41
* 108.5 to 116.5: -0.44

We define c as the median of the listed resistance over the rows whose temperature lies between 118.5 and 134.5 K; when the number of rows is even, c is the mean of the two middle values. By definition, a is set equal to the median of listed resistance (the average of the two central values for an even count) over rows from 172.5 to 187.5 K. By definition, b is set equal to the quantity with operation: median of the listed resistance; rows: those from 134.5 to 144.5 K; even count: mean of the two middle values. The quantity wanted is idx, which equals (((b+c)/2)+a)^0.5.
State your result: 2.08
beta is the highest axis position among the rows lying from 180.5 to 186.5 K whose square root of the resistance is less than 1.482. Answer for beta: 186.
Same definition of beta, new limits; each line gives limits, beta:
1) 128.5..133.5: 131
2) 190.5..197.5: 197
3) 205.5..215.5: 210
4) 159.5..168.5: 167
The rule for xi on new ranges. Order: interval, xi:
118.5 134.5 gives 128.7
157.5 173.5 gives 168.8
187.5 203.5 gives 197.8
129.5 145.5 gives 139.3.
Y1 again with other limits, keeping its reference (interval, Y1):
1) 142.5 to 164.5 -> 154.2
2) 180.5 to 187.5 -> 184.0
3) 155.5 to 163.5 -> 158.3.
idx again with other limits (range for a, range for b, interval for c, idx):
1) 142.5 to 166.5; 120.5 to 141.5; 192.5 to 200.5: 2.10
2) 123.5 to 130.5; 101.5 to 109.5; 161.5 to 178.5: 2.07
